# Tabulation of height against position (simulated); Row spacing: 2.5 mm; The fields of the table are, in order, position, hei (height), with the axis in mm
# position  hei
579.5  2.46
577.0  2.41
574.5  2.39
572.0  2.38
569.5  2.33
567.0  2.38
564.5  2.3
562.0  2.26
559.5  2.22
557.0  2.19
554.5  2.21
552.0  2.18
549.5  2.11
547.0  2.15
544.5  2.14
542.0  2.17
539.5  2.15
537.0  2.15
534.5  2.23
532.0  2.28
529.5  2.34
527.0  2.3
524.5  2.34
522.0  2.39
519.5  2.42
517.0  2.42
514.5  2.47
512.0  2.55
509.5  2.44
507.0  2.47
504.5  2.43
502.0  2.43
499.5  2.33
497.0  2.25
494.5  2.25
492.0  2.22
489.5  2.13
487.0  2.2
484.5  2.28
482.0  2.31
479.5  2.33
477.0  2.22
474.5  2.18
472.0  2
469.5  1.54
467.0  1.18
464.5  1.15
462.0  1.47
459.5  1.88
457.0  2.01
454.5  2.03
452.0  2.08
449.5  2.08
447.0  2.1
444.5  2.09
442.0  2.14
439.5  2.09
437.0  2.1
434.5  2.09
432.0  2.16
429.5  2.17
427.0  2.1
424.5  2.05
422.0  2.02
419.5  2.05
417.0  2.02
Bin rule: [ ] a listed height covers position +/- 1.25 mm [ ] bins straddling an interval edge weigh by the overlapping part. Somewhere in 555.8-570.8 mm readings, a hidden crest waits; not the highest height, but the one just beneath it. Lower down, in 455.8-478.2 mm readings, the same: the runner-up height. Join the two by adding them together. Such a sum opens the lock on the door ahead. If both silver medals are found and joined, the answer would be 4.51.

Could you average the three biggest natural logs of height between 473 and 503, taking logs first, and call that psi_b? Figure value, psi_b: 0.86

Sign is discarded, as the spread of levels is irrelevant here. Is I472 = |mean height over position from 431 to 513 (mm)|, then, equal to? 2.10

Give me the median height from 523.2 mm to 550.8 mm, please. 2.17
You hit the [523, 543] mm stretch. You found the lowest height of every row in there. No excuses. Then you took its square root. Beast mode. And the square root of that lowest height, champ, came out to 1.47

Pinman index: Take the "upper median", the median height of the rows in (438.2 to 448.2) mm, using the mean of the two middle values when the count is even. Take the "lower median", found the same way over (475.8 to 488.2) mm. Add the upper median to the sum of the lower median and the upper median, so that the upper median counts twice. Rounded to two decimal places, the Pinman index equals 6.47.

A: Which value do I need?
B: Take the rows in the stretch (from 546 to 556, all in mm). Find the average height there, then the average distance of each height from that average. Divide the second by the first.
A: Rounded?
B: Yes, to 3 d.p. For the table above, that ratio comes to 0.015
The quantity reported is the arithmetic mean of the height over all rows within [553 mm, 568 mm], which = 2.26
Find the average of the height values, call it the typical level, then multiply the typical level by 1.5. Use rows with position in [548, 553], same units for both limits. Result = 3.22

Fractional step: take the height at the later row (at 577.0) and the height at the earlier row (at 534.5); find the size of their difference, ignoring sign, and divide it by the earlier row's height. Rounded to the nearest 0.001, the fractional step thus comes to 0.081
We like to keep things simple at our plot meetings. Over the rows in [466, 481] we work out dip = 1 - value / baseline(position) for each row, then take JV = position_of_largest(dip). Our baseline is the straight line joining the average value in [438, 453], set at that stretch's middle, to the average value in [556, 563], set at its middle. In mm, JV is 467.0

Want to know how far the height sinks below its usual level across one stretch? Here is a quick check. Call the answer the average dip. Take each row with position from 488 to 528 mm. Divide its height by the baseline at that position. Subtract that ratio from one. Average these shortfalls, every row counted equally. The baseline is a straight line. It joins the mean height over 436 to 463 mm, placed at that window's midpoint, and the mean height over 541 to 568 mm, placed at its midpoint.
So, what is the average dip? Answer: -0.115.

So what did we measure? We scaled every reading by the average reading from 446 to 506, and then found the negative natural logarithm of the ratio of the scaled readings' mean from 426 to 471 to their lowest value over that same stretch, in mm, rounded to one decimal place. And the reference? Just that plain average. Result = -0.5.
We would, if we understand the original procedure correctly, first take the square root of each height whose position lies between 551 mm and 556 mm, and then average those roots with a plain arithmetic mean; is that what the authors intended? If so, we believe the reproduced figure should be 1.48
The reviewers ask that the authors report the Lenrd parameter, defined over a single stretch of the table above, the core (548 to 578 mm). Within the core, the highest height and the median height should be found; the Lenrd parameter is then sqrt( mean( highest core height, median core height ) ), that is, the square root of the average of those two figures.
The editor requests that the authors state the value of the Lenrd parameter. 1.53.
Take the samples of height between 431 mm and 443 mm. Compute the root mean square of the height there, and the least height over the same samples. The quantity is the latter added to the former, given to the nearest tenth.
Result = 4.2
